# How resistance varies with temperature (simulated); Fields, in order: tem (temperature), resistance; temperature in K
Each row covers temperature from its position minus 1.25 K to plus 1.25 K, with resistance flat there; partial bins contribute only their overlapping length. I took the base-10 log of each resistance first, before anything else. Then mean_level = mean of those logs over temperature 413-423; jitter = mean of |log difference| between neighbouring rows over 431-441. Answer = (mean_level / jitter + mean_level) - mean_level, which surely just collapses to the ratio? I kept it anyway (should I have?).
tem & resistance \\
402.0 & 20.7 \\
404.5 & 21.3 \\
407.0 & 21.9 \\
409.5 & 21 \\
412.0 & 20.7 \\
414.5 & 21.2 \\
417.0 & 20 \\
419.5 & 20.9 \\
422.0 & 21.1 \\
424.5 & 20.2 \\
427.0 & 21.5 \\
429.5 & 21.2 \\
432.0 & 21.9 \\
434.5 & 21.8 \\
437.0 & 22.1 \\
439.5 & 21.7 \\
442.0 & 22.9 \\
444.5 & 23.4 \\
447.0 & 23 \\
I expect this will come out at 249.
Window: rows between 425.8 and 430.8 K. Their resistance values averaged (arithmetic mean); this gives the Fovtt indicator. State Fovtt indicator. 21.4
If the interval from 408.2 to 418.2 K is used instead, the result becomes 20.7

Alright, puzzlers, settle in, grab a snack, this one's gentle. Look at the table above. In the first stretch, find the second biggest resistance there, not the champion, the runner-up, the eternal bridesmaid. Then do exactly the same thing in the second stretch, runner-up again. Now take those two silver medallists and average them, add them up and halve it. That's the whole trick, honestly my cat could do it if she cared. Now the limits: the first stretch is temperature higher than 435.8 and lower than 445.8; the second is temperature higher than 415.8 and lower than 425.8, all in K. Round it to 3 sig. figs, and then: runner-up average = 21.9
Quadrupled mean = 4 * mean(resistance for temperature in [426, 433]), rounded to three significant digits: 86.1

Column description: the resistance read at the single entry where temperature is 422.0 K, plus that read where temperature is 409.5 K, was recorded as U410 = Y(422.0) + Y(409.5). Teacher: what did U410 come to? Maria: 42.1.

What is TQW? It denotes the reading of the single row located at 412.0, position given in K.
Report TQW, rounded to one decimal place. 20.7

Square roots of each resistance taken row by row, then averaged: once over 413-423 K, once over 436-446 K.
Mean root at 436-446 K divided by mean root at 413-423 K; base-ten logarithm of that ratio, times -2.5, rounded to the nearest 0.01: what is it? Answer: -0.04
